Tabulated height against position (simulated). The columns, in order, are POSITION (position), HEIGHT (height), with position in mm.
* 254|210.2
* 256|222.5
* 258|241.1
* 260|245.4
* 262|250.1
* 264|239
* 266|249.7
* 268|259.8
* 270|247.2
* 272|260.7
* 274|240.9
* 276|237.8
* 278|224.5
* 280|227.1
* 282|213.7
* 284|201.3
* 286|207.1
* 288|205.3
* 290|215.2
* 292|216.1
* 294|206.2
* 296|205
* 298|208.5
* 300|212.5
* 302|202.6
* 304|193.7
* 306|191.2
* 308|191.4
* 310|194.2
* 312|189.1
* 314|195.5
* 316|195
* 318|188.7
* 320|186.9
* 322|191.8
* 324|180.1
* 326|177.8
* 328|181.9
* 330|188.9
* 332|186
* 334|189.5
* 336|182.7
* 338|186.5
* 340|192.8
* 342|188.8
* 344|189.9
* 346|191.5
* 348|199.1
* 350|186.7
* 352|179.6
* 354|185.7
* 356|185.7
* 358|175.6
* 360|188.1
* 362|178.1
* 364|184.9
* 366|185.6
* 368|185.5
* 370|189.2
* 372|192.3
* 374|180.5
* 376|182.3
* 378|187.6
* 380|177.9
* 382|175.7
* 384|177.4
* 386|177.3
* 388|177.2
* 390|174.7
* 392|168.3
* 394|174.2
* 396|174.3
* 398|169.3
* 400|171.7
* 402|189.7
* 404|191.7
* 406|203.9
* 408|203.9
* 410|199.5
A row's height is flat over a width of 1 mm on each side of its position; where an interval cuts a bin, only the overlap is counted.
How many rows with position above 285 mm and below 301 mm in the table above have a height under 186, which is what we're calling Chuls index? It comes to 0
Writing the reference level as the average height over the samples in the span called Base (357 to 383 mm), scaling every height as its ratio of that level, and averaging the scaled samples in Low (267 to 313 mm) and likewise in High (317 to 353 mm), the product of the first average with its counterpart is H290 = 1.20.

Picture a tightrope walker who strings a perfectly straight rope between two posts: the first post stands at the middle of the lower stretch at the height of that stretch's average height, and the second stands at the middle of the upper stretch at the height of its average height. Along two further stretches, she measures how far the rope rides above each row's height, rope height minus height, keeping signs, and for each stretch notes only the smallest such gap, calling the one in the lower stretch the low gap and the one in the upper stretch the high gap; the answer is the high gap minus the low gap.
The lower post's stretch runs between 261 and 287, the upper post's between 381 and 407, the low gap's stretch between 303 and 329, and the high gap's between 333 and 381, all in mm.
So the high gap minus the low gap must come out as -24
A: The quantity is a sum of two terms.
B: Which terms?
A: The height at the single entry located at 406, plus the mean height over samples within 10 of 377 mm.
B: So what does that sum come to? 386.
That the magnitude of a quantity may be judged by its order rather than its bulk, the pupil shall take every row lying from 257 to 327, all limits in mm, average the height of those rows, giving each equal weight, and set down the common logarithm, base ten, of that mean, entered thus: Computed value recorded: 2.33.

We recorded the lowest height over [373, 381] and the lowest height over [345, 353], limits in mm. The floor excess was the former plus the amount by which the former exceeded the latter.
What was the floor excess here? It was 176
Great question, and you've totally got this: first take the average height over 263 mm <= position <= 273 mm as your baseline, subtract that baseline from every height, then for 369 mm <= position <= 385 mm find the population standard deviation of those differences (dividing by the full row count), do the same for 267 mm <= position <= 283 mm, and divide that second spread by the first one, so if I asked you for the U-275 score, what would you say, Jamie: 2.7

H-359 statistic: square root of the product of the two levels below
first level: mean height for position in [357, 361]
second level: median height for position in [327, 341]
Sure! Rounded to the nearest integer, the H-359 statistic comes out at 184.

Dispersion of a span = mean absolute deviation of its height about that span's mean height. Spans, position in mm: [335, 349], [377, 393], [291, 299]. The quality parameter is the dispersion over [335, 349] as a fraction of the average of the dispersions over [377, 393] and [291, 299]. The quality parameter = 1.10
